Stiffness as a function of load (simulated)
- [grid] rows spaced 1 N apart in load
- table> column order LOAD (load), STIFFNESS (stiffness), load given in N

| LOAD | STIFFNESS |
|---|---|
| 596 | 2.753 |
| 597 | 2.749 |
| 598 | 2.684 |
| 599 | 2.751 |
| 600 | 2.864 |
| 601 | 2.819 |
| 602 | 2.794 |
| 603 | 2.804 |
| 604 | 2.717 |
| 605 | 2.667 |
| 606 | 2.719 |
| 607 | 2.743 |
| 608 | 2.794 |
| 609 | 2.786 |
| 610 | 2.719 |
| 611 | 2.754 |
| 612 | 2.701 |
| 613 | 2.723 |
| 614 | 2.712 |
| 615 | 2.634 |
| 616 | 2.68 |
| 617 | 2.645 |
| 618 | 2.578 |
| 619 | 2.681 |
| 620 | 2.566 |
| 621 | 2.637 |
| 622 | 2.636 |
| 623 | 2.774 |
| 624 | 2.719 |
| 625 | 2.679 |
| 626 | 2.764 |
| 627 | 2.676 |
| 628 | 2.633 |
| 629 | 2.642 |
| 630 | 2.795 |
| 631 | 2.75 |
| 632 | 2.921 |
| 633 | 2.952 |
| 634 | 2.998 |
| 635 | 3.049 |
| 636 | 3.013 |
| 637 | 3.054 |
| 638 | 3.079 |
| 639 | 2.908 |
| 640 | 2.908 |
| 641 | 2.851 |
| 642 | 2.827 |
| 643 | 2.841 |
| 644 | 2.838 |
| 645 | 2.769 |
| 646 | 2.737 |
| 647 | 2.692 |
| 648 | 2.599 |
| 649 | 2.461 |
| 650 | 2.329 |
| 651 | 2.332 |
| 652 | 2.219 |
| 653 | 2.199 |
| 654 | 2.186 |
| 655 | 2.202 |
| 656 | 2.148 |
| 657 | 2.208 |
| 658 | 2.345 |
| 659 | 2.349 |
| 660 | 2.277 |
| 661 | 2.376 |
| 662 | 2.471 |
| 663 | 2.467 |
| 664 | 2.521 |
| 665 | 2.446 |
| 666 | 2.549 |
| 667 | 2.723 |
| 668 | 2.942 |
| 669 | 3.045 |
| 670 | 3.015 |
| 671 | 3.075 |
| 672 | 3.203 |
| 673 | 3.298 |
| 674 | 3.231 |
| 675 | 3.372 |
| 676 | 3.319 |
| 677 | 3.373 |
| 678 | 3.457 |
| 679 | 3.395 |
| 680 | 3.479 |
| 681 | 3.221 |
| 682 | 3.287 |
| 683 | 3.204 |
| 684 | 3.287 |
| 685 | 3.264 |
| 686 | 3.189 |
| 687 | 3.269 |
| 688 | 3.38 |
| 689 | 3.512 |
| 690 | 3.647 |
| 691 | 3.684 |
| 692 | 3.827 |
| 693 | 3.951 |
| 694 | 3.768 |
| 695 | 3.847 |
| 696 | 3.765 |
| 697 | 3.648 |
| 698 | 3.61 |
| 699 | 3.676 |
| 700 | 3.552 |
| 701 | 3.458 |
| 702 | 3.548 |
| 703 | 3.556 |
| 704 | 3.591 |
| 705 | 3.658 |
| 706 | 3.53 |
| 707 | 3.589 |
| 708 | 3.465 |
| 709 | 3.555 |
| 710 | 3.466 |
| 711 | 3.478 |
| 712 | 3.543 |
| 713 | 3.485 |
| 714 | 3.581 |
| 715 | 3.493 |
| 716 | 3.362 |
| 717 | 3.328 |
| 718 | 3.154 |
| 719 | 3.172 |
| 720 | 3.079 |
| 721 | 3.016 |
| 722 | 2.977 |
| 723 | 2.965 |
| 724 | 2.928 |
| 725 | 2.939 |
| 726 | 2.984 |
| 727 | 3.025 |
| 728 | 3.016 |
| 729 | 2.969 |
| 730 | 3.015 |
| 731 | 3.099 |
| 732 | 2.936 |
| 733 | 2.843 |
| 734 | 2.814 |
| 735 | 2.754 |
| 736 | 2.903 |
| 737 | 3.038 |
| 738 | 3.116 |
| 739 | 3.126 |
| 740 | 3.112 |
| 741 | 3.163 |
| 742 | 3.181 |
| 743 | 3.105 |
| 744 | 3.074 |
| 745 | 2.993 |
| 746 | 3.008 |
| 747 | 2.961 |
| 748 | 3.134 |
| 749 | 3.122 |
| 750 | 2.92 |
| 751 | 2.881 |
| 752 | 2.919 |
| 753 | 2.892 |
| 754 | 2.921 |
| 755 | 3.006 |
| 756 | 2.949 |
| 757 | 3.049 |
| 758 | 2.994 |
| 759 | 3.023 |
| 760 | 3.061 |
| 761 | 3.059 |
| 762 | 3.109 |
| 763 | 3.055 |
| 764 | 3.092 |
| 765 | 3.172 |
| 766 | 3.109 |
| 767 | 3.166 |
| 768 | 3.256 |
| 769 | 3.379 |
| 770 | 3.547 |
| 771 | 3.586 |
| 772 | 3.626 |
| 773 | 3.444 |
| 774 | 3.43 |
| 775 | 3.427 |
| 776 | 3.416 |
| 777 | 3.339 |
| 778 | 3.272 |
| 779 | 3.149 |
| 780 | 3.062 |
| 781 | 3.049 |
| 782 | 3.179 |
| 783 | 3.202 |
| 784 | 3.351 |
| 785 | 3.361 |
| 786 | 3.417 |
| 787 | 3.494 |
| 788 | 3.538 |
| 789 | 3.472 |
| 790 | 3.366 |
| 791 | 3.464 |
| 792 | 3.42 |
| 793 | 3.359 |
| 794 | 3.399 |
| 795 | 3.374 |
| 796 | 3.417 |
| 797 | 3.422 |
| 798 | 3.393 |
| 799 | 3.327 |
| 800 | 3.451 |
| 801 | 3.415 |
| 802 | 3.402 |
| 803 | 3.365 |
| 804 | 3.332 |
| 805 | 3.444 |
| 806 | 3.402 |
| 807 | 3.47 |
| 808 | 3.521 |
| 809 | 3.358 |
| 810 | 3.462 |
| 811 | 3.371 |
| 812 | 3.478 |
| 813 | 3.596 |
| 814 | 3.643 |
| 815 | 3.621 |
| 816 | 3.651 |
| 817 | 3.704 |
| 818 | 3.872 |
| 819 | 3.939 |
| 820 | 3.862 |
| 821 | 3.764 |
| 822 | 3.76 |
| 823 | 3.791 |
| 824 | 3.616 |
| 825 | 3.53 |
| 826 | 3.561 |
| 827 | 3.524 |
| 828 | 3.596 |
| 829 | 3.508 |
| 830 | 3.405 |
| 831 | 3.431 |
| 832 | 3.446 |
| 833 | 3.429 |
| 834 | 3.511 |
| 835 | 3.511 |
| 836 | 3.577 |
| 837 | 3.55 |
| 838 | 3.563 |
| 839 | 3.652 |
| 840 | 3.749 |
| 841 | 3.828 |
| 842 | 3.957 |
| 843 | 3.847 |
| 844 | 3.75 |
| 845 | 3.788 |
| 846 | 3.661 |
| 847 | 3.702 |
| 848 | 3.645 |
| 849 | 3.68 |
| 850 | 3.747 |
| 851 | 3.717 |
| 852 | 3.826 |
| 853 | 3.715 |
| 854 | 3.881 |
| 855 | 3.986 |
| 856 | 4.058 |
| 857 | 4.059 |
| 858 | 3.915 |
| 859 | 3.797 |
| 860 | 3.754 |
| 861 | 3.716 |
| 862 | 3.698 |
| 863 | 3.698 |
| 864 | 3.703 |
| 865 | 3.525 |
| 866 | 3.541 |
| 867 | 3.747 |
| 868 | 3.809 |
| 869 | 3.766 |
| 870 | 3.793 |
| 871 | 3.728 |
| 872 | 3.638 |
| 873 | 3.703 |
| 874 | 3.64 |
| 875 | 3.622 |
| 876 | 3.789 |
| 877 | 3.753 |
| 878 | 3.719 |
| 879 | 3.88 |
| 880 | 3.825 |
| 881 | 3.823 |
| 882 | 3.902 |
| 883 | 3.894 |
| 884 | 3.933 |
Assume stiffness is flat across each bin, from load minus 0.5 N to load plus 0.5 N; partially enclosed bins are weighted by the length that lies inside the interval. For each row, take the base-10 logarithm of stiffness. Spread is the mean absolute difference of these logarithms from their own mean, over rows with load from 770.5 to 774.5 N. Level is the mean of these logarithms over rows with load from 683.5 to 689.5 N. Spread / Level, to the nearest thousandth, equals 0.020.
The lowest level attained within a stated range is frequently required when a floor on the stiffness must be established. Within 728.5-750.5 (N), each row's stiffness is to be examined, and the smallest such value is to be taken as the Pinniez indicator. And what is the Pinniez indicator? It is 2.754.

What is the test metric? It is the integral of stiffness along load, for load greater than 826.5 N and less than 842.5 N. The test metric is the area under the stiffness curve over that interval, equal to 57.2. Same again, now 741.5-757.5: 48.1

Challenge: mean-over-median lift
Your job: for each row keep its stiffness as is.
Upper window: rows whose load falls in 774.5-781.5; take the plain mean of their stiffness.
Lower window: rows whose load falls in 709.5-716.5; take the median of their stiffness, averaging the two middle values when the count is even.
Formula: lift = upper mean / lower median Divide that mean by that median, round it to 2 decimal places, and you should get 0.93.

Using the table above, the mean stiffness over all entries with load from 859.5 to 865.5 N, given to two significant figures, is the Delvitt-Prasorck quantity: 3.7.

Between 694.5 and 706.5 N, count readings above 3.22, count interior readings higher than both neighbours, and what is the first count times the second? 24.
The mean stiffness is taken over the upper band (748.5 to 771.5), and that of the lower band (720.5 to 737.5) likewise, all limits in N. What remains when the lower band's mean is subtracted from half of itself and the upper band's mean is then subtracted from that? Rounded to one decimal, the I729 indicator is -4.6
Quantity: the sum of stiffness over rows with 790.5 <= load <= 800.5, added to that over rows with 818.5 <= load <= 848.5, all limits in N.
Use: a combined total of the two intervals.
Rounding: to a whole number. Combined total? 143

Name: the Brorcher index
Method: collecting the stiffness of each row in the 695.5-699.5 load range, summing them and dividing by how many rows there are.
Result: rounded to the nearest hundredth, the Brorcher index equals 3.67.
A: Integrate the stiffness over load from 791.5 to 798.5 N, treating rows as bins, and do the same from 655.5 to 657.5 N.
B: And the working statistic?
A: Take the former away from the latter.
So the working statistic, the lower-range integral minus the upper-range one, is -19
